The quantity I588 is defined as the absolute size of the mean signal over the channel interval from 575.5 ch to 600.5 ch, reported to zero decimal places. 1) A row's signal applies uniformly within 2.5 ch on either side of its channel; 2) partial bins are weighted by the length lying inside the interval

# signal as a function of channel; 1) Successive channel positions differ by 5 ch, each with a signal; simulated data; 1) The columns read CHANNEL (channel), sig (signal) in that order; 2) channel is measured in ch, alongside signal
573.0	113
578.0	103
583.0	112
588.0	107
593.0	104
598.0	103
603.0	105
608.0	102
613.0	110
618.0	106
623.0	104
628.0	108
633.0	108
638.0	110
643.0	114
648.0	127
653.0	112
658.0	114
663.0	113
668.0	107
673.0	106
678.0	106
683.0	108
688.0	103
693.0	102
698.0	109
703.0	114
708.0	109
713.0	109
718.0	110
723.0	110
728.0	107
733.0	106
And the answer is 106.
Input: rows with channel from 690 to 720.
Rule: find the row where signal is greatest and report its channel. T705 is 703.0 ch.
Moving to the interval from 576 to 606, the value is 583.0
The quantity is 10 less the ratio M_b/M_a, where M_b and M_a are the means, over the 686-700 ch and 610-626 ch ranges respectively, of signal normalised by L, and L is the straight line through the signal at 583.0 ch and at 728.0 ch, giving 9.00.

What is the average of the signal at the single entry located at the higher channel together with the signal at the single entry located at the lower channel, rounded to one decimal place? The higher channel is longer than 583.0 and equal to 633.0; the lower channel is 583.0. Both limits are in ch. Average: 110.0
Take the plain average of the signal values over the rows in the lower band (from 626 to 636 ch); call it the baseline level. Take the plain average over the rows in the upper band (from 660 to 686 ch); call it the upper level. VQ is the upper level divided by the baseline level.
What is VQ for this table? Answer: 1.00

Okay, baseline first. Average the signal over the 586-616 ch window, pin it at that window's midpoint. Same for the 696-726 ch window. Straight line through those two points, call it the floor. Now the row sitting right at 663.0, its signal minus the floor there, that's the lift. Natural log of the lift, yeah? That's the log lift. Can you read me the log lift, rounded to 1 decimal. 1.6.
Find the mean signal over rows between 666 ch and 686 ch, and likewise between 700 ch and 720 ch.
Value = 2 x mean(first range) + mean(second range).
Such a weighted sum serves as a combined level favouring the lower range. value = 324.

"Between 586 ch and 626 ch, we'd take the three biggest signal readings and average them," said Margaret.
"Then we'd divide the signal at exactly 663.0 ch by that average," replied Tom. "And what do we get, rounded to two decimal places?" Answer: 1.05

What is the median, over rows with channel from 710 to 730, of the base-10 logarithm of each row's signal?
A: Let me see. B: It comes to 2.04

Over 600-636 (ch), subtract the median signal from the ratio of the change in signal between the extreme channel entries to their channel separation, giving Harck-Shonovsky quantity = -106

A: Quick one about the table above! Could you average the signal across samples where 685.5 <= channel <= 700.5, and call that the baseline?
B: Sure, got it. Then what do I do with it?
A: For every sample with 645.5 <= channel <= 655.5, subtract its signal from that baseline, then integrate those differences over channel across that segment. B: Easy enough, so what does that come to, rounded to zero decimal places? -148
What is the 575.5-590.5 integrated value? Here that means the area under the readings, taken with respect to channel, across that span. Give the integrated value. 1610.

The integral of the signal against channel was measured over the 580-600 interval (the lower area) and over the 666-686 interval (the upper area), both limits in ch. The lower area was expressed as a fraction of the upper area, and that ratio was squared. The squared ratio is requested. 1.00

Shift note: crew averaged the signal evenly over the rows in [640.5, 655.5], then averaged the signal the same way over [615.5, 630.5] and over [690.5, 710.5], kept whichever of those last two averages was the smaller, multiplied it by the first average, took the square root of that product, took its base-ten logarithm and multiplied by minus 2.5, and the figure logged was -5.12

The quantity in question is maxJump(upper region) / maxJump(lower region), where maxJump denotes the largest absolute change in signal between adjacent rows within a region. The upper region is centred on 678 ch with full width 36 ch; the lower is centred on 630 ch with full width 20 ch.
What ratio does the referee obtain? 1.5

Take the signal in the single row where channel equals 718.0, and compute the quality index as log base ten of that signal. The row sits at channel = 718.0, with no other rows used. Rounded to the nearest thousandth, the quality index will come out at 2.041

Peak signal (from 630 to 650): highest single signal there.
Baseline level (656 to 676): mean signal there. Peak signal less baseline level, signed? 17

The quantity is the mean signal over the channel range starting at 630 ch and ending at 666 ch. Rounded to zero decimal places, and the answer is 114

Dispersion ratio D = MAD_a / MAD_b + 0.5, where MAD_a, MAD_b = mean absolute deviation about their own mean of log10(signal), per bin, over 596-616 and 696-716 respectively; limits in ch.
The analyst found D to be 1.9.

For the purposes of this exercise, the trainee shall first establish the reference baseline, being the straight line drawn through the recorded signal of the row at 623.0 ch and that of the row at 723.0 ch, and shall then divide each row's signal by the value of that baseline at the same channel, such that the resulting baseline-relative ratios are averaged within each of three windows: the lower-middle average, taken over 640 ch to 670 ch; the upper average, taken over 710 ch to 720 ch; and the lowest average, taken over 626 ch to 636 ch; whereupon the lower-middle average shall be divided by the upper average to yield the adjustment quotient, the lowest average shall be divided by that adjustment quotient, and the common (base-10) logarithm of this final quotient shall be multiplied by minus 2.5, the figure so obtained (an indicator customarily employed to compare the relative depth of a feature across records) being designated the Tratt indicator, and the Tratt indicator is 0.049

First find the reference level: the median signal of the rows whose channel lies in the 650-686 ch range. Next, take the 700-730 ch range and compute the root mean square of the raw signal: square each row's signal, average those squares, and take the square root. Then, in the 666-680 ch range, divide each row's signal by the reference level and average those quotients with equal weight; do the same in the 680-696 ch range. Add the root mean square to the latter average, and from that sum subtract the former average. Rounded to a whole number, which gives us 110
